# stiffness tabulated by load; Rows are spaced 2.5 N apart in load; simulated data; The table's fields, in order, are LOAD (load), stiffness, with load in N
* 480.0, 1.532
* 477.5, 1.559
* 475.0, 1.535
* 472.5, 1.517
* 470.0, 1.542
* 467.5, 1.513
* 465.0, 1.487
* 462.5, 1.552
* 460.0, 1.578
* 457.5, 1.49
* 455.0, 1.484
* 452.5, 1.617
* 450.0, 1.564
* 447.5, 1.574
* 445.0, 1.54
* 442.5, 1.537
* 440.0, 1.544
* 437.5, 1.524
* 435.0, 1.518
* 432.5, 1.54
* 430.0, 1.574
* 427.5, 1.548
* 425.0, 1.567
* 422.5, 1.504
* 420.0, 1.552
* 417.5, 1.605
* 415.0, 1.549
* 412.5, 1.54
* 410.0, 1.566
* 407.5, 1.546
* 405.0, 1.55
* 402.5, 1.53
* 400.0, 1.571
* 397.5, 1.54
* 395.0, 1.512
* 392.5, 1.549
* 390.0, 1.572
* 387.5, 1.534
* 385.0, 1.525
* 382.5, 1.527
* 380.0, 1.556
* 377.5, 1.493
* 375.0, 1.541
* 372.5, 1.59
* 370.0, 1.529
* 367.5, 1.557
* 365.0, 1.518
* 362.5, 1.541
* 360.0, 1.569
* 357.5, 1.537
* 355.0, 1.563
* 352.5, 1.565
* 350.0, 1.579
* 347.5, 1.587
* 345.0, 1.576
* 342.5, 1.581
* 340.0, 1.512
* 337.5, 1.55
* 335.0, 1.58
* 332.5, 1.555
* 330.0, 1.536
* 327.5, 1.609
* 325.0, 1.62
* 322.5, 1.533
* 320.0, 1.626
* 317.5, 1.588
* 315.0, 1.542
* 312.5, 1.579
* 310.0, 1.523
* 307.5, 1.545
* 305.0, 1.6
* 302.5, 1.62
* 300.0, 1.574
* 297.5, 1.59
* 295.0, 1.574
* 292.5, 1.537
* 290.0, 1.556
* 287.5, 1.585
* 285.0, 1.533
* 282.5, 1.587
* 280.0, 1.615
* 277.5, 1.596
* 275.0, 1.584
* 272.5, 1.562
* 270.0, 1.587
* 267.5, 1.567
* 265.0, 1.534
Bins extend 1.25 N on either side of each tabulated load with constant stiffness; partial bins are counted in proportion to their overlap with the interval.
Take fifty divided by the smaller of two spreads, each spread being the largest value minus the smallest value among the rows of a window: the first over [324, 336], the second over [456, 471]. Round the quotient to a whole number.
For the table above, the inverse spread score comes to 595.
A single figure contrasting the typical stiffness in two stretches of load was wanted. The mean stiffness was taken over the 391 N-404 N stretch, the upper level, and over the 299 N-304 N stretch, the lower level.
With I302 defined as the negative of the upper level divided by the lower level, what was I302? -0.96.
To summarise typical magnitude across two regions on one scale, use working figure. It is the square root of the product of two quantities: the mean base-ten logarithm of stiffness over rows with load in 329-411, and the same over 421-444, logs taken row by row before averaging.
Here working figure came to 0.1888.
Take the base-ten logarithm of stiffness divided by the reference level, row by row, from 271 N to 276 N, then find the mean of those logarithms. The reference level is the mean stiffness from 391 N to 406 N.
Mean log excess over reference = 0.0086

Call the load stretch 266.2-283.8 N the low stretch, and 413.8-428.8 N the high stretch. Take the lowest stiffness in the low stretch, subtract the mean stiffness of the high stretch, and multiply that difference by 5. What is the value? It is 0.039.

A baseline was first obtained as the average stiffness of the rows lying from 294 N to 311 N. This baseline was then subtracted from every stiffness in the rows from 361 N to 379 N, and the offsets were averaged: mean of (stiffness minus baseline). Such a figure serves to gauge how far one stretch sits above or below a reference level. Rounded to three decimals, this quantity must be -0.037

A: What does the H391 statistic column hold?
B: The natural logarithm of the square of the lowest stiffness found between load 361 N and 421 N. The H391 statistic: 0.802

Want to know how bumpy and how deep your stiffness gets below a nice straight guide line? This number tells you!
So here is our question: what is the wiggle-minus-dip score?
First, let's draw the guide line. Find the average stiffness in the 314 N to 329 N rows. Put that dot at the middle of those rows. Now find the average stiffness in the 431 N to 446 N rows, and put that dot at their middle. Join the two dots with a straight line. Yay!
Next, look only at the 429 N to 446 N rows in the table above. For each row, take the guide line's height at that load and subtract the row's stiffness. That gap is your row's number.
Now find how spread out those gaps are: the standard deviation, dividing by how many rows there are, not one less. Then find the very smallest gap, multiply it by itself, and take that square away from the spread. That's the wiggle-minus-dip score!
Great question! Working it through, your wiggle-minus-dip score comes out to 0.015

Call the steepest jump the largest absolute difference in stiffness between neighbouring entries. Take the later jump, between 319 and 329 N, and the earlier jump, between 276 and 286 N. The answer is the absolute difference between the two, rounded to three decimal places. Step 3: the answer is 0.039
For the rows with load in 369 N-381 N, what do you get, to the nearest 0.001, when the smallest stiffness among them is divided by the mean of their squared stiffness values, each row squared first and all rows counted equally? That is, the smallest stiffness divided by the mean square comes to 0.628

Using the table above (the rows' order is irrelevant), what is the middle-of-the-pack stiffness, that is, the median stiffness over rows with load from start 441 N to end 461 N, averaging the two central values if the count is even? 1.552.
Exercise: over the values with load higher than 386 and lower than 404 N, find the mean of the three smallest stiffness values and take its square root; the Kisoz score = 1.24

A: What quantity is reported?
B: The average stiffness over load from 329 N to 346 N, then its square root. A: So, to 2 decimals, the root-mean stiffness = 1.25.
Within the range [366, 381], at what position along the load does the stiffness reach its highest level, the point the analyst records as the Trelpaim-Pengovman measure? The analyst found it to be 372.5 N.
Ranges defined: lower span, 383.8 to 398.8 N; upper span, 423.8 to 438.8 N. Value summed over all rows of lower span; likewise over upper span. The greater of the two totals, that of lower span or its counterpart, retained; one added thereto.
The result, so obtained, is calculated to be 10.3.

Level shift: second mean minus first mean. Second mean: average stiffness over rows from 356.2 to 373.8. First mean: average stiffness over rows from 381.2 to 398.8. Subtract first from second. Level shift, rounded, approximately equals 0.012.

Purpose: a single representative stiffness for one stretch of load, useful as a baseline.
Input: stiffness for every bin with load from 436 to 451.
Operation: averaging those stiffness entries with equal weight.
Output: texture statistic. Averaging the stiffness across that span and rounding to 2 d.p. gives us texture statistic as 1.55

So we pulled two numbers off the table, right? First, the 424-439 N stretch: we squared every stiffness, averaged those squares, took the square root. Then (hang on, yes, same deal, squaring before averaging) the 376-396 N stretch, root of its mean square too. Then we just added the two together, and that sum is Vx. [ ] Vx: 3.08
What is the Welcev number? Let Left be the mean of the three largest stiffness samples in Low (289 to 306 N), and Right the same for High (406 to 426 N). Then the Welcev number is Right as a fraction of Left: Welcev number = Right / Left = 0.99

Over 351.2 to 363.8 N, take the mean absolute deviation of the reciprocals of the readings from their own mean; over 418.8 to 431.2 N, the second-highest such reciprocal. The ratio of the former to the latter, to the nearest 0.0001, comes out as 0.0082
